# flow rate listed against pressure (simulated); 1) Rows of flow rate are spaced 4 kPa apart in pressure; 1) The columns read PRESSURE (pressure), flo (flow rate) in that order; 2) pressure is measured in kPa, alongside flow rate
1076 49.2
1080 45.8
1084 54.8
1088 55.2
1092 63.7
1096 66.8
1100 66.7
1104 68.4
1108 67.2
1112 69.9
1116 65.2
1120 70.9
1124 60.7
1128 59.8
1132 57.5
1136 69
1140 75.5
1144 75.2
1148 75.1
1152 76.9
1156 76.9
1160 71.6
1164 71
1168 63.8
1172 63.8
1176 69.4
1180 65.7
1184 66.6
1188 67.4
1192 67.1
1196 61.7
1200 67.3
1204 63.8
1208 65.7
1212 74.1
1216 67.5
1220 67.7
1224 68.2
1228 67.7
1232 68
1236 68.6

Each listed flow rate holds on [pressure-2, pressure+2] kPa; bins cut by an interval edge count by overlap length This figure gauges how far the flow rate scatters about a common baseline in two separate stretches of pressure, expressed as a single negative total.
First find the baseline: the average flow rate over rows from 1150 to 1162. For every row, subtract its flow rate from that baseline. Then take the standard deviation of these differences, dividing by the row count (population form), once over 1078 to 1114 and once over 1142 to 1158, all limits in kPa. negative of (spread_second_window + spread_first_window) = -8.6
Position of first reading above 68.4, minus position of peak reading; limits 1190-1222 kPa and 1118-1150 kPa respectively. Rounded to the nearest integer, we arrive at 72 kPa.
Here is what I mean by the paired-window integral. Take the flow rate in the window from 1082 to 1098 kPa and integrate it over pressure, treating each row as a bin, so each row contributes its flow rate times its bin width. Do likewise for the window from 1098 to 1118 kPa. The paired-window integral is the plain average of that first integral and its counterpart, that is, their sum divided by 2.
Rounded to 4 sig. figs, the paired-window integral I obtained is 1156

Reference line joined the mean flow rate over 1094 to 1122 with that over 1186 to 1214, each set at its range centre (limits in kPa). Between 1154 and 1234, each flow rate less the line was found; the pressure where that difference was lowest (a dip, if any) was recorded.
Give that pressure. 1196 kPa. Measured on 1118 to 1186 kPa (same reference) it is 1132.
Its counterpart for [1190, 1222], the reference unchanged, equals 1196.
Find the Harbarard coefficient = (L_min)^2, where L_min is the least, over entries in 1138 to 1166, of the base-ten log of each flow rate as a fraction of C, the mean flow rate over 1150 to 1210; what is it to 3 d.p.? 0.000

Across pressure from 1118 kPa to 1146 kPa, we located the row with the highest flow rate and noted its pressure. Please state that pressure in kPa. 1140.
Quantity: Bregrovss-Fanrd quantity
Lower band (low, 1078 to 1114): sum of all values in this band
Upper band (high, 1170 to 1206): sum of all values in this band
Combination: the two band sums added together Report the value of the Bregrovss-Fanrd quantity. 1151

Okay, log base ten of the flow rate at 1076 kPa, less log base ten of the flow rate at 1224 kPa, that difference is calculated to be -0.14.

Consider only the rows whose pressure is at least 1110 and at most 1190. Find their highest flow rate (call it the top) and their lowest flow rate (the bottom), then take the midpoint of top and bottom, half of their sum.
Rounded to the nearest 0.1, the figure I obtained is 67.2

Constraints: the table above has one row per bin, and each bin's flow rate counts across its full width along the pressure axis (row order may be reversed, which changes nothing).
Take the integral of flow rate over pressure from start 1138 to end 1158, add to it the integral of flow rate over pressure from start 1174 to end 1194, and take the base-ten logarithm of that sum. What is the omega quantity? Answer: 3.46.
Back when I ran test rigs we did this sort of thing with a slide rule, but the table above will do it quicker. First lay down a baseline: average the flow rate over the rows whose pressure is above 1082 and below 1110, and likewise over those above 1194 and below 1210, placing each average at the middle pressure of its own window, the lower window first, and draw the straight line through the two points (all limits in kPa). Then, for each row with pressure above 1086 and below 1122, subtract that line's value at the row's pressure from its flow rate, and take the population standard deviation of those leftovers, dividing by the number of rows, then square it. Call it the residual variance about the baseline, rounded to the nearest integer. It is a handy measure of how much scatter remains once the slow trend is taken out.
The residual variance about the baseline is 18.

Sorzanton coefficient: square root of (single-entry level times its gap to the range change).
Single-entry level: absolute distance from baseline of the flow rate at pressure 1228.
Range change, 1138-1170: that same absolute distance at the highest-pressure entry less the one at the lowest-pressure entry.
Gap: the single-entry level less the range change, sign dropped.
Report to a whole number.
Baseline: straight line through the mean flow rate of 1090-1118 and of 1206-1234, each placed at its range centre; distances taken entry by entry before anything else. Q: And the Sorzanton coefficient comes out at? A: 2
